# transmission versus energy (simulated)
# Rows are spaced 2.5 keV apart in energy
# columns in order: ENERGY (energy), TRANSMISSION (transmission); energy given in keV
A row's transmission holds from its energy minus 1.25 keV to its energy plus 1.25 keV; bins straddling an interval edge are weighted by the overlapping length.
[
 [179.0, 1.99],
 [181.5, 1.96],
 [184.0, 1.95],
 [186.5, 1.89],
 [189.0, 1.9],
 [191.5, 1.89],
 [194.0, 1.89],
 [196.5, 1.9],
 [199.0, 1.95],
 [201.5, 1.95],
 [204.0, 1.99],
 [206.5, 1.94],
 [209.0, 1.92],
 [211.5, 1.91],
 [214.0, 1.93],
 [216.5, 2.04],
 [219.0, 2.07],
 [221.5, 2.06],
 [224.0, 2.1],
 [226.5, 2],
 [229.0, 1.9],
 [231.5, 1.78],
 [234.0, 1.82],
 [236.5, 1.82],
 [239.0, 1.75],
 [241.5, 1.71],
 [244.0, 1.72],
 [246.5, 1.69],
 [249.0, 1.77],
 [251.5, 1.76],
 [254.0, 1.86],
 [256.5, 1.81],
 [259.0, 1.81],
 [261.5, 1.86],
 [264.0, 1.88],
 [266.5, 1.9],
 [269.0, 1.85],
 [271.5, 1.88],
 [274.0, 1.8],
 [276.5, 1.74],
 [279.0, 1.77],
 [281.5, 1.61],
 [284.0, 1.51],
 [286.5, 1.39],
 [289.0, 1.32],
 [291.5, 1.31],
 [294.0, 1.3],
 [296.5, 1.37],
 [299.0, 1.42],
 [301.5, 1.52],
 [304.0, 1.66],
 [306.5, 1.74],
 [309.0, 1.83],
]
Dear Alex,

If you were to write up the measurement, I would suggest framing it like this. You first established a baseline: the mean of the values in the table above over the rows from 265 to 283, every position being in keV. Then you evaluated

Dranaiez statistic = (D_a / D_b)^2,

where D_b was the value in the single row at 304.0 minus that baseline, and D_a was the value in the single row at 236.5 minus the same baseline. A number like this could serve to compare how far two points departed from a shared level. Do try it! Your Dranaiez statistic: 0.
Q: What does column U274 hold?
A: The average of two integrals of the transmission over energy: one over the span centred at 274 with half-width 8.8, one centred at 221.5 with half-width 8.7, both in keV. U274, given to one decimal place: 33.3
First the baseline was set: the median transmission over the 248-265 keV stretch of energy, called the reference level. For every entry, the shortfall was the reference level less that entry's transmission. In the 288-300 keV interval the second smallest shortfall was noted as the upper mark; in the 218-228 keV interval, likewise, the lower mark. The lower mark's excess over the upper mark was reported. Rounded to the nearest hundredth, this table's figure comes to -0.70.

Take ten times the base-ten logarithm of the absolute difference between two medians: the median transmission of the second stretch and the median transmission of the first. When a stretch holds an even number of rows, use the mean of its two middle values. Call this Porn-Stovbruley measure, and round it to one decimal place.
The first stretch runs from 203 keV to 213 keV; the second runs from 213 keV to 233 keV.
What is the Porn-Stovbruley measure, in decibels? -10.5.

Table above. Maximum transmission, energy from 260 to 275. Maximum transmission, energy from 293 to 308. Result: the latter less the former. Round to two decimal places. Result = -0.16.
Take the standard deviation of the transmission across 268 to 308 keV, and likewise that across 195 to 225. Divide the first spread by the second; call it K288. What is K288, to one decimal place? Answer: 3.0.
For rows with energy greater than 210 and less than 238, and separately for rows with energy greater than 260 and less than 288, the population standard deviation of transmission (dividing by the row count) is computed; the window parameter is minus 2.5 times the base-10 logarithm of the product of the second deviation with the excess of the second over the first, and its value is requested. 5.1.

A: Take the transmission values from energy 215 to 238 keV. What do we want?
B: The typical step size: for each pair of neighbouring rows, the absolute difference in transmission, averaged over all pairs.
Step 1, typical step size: 0.055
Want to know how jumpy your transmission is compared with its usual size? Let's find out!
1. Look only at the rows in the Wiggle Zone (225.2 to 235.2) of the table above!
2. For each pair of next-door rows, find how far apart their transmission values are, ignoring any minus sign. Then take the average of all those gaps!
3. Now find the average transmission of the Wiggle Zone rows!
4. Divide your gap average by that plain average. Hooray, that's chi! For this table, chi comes 0.0462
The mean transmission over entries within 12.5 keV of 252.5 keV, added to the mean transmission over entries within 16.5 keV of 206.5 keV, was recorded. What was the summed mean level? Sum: 3.74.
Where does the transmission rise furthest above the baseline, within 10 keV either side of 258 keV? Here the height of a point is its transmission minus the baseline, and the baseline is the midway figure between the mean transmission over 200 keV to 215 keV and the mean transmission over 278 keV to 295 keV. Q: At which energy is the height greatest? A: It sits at 266.5 keV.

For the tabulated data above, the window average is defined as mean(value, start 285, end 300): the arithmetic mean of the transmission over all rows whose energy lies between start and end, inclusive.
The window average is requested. 1.4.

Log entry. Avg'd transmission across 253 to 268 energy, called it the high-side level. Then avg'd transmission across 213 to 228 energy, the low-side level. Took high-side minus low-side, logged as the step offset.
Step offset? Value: -0.18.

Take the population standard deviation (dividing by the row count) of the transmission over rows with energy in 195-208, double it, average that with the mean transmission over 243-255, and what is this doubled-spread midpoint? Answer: 0.91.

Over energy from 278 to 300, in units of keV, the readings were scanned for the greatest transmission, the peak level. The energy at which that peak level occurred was 279.0 keV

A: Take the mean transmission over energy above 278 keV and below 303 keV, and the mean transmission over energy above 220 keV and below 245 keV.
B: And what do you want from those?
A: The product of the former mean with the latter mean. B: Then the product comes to 2.71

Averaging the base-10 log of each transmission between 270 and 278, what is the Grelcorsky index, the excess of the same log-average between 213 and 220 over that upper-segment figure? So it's 0.047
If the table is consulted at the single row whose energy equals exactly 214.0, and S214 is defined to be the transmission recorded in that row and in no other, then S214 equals 1.93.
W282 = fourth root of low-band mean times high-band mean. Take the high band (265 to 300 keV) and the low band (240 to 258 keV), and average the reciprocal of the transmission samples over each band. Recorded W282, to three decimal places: 0.778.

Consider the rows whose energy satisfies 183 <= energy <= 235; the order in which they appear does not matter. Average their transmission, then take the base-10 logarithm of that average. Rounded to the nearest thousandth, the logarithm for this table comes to 0.288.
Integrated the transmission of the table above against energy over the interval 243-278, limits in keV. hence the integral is 63.3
